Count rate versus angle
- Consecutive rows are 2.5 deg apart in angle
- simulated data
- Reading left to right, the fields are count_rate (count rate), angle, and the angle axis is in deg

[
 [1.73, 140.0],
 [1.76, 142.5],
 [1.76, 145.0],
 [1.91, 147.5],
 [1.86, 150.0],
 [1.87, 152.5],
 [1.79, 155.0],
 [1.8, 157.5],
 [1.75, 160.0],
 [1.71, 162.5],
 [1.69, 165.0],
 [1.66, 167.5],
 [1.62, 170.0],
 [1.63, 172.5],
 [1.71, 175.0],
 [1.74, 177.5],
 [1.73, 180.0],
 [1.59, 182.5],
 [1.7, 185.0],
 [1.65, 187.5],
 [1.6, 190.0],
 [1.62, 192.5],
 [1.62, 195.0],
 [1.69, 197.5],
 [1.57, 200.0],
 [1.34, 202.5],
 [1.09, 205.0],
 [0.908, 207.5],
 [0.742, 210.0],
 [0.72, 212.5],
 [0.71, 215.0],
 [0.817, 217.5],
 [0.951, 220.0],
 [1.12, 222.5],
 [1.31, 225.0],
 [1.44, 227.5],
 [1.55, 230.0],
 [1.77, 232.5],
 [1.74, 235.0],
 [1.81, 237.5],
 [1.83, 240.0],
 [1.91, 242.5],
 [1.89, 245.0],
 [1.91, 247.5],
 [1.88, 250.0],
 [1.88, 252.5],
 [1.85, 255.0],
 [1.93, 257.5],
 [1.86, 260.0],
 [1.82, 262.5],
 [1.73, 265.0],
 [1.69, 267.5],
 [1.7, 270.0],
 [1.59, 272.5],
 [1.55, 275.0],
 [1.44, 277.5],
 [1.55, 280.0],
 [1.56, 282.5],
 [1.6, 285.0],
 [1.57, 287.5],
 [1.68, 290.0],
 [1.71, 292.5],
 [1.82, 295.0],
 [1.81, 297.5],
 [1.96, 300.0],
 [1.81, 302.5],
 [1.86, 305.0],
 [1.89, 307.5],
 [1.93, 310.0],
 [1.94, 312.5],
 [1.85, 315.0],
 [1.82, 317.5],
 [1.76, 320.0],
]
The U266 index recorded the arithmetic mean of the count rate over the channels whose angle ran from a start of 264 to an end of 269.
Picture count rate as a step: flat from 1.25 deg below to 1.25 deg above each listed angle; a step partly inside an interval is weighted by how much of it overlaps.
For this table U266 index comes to 1.71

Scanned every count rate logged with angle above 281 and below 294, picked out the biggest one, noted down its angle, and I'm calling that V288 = 292.5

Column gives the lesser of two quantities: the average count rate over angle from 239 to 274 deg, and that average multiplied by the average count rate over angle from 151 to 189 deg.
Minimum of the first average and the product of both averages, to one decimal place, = 1.8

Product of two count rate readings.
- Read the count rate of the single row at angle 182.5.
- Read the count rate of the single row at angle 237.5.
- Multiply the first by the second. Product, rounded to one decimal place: 2.9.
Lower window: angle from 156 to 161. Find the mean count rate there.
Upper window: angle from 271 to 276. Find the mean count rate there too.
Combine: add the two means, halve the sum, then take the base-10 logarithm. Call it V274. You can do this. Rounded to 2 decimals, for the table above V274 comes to 0.22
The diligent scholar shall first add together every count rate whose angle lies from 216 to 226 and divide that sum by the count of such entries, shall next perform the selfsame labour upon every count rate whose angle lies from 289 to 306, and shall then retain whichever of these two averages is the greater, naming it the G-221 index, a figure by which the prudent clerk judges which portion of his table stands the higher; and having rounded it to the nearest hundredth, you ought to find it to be 1.81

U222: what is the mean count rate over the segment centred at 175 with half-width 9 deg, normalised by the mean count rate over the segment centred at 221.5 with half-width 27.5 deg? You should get 1.21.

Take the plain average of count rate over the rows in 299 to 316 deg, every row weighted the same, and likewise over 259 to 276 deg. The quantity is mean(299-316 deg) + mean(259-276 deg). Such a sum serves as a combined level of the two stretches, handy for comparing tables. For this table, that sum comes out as 3.6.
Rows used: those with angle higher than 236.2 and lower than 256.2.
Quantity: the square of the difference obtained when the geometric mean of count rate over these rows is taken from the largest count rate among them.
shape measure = 0.0016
